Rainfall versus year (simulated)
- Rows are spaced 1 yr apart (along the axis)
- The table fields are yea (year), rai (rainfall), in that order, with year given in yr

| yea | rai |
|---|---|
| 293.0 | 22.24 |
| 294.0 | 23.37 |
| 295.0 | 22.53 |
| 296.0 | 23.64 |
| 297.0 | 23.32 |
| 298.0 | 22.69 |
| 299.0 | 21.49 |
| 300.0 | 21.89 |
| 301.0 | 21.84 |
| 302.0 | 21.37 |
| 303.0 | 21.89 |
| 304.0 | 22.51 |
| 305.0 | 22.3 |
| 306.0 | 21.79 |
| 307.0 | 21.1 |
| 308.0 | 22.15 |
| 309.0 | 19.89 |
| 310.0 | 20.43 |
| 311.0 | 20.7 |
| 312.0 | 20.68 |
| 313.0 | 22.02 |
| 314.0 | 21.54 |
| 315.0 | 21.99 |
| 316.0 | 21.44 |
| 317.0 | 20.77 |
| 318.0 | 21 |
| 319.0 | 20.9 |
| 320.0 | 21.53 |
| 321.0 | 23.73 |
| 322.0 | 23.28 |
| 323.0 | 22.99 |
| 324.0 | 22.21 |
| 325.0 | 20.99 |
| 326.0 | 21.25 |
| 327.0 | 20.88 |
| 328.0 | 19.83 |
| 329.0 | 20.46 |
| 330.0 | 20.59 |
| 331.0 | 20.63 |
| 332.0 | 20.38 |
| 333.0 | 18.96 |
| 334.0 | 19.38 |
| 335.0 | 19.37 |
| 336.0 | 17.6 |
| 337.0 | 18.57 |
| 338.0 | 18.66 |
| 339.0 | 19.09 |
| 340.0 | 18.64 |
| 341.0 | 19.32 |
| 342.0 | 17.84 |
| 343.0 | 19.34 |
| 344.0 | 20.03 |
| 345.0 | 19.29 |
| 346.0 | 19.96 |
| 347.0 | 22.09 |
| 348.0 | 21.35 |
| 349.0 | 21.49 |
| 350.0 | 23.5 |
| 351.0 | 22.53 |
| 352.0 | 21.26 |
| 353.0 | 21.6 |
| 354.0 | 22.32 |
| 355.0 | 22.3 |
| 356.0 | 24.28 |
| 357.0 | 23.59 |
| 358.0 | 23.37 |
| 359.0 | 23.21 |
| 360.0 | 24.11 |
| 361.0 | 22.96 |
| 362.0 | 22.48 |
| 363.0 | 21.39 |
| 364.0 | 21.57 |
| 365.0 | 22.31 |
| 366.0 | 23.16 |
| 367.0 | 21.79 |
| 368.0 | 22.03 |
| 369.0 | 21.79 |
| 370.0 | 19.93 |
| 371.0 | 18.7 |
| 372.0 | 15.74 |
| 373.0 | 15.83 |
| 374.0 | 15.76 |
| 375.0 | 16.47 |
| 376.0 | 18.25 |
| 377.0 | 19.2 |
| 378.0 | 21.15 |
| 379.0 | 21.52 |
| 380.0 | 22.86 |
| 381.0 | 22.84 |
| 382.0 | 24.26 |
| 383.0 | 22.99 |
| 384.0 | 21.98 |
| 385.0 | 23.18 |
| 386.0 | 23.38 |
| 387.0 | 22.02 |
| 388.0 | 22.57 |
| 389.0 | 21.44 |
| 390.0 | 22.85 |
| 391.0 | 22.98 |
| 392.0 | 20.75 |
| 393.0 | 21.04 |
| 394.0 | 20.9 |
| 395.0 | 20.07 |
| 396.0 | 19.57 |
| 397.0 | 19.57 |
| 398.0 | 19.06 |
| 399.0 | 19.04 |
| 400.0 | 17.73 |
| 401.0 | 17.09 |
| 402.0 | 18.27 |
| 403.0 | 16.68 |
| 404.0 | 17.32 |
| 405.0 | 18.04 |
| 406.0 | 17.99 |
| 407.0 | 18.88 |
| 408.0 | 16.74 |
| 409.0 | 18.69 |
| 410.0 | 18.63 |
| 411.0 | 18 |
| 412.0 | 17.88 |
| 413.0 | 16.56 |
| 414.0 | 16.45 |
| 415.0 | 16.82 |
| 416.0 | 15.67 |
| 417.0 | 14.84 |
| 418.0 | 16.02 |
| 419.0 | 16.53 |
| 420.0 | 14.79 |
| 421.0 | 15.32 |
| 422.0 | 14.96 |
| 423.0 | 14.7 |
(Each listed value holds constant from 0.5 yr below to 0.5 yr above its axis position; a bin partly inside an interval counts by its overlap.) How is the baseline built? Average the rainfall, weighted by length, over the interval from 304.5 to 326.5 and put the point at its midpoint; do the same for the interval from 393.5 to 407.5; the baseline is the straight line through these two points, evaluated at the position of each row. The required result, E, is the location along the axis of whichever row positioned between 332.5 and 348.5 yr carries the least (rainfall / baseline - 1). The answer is 336.0 yr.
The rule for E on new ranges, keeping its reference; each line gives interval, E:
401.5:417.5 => 417.0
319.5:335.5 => 333.0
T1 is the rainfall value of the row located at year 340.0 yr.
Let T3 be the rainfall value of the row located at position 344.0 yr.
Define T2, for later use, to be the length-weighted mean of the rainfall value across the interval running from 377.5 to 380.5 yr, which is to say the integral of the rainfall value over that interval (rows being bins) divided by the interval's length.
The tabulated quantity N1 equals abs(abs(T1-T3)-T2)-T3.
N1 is 0.4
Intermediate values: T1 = 18.64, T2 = 21.8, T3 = 20.03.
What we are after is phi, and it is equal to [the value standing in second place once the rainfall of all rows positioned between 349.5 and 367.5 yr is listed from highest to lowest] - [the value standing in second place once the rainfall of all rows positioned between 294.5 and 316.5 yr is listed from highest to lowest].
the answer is 0.8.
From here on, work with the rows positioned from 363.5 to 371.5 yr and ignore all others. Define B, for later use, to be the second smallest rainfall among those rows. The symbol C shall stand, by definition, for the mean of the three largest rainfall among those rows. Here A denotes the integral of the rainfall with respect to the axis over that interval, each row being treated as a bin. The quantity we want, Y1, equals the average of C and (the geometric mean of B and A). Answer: 40.5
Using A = 171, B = 19.93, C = 22.5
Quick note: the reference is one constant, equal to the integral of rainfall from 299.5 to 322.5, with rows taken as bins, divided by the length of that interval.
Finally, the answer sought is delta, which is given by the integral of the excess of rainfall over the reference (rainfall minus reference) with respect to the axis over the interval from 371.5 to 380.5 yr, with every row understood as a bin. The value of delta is -28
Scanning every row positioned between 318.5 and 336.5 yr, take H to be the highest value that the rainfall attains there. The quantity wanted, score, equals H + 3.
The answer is 26.7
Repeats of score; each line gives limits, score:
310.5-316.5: 25.0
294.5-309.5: 26.6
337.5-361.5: 27.3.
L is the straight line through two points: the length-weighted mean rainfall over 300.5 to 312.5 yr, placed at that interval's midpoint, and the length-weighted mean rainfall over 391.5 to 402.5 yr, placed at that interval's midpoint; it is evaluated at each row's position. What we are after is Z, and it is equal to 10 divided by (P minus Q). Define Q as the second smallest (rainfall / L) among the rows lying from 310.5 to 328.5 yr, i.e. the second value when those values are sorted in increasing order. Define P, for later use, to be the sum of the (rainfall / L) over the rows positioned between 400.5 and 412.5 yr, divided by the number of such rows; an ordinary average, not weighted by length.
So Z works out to -246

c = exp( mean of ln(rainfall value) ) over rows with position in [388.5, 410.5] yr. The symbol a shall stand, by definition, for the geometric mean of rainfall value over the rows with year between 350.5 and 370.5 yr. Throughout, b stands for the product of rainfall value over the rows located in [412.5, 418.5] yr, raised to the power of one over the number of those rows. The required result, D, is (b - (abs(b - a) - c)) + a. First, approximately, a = 22.4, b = 16.0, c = 19.2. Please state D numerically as 51.3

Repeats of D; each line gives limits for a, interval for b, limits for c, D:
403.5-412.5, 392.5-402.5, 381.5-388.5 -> 58.9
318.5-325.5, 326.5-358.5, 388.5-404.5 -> 60.6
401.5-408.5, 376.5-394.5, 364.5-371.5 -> 56.7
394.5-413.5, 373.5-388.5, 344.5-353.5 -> 57.8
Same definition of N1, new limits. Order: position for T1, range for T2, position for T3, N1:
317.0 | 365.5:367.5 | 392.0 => 1.7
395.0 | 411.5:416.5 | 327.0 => -5.0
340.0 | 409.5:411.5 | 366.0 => -9.4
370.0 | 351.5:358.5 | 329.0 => 1.7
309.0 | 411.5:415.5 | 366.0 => -9.5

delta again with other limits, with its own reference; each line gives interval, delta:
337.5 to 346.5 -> -22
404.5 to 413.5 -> -33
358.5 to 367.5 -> 9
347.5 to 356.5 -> 6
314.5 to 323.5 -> 3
